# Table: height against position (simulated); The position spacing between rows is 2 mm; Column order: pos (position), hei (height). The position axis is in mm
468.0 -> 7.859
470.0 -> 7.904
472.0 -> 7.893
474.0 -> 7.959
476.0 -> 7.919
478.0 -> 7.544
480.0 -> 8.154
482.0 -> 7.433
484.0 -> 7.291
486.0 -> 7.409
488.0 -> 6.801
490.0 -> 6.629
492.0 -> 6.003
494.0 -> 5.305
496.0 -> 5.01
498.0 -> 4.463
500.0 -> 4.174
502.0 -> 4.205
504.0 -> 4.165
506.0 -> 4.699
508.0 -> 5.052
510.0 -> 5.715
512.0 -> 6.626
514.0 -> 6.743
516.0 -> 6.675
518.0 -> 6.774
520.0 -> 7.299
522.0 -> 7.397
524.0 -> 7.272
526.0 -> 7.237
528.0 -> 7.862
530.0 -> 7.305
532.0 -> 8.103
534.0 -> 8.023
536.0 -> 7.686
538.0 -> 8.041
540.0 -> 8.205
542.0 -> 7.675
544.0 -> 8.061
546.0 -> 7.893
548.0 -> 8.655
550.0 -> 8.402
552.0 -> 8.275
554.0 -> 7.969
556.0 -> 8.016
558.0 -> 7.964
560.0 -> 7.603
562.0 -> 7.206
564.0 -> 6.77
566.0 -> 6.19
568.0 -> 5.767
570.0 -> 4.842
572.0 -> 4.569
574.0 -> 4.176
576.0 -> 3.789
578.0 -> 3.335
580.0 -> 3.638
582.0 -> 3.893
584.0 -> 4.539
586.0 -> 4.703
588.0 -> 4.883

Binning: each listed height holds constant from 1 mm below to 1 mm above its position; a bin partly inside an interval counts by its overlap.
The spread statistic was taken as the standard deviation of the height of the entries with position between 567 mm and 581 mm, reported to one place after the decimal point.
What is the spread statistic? 0.8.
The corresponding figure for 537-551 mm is 0.3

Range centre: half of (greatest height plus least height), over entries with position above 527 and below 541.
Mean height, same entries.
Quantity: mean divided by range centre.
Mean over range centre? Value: 1.02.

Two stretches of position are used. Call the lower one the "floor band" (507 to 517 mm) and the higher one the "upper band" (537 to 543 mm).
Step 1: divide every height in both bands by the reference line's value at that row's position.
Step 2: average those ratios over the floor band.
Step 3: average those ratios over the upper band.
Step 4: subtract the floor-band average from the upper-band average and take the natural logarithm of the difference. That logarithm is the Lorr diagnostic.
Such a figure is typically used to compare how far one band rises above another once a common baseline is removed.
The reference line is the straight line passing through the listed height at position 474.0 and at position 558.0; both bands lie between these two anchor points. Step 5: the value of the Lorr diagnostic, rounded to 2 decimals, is -1.48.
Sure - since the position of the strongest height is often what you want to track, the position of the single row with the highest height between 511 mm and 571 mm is 548.0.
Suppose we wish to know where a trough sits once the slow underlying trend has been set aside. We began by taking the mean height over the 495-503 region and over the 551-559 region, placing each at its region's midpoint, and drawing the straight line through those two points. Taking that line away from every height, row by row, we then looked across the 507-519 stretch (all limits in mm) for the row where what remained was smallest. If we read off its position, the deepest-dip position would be 508.0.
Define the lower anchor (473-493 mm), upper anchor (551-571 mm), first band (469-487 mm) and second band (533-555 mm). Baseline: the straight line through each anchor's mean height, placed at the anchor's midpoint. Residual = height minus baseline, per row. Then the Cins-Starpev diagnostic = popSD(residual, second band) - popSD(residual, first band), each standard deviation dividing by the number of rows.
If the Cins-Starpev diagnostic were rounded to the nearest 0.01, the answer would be 0.01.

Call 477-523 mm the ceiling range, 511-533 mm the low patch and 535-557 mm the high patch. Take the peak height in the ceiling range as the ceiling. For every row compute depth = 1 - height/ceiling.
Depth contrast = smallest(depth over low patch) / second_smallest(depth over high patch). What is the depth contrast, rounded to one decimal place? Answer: -0.2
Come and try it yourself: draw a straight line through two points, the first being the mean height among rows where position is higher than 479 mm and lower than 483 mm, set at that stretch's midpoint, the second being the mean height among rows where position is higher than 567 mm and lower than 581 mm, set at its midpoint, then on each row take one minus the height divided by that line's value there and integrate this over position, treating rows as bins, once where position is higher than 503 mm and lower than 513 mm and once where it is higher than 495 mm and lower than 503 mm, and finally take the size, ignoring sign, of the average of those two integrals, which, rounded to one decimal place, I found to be 2.6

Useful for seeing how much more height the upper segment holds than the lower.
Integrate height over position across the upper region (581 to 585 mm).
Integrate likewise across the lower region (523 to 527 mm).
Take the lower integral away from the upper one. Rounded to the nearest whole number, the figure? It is -12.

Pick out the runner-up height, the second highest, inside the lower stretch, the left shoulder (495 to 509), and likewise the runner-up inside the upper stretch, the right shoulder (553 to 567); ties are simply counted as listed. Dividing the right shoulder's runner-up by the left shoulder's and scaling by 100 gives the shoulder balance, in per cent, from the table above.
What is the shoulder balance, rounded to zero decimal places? 159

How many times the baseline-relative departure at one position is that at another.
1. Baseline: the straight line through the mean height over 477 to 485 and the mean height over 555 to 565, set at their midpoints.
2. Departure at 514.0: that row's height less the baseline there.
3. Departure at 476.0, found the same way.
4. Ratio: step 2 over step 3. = -2.7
